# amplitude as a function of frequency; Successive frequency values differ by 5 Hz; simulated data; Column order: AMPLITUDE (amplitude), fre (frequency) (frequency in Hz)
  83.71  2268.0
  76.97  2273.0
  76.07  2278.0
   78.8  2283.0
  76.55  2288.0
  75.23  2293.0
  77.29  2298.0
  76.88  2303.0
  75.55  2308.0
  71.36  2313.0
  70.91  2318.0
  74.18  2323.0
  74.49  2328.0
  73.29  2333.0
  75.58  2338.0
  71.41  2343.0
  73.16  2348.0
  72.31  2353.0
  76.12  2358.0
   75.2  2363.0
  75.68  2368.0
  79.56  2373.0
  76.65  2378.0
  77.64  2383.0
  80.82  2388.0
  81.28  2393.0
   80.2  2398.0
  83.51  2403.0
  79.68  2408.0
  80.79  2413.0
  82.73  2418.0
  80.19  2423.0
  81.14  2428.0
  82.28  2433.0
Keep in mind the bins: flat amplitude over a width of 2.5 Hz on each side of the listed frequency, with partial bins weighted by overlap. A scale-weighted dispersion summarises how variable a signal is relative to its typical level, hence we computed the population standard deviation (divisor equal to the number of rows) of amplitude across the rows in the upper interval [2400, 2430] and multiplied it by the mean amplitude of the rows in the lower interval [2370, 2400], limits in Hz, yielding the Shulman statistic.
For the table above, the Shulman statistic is 108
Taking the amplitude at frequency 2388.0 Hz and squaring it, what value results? 6532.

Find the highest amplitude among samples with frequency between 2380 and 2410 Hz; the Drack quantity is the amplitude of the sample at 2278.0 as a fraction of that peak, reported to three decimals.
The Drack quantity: 0.911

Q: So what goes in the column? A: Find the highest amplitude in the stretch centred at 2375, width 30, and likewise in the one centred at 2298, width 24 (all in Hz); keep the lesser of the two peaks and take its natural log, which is 4.35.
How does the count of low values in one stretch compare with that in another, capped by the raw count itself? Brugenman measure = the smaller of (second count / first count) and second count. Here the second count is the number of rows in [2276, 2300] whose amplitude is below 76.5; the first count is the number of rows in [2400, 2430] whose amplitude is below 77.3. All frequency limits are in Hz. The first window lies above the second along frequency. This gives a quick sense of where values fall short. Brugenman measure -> 2.0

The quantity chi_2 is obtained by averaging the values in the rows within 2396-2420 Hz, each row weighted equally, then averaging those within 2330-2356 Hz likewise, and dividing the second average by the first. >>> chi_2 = 0.90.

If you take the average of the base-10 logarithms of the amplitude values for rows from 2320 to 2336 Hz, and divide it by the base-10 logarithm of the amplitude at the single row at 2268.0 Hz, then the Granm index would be 0.97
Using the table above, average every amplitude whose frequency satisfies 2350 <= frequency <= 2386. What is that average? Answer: 76.2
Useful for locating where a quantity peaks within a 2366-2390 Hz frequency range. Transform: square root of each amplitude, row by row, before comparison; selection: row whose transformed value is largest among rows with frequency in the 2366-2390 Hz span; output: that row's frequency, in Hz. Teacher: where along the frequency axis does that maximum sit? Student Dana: 2388.0 Hz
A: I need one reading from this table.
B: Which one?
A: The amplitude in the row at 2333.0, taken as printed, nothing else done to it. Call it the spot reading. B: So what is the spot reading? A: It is 73.29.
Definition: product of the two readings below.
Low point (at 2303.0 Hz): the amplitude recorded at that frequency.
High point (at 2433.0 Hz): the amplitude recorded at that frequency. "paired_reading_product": 6326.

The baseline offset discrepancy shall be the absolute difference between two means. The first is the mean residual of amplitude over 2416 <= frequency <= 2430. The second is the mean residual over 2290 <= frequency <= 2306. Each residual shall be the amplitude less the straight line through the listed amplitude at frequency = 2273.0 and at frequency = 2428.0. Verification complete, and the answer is 2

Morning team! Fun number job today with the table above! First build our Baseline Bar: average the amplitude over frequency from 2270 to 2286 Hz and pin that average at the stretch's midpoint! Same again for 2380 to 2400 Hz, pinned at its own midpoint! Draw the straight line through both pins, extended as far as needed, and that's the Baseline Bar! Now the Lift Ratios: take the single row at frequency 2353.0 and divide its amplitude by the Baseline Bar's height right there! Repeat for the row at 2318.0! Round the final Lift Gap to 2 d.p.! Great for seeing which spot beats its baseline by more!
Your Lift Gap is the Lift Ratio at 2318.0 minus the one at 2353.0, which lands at -0.01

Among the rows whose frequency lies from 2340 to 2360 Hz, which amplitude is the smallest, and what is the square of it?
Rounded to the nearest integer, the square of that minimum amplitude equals 5099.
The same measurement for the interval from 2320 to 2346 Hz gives 5099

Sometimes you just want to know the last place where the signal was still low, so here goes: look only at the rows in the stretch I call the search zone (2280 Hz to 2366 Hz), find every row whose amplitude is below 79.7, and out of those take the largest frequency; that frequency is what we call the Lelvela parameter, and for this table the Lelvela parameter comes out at 2363.0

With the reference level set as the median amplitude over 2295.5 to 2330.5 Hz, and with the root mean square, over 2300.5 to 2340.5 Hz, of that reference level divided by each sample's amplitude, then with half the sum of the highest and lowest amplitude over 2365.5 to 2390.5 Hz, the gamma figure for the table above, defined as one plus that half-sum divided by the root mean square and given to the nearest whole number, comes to 79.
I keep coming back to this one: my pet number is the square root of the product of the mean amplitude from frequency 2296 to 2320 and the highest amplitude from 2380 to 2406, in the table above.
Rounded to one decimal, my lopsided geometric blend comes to 78.8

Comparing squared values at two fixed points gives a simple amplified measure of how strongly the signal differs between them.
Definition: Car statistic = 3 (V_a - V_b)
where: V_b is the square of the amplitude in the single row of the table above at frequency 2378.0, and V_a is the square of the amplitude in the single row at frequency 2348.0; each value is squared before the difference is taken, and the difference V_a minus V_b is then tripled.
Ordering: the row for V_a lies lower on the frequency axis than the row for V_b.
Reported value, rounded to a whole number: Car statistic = -1569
